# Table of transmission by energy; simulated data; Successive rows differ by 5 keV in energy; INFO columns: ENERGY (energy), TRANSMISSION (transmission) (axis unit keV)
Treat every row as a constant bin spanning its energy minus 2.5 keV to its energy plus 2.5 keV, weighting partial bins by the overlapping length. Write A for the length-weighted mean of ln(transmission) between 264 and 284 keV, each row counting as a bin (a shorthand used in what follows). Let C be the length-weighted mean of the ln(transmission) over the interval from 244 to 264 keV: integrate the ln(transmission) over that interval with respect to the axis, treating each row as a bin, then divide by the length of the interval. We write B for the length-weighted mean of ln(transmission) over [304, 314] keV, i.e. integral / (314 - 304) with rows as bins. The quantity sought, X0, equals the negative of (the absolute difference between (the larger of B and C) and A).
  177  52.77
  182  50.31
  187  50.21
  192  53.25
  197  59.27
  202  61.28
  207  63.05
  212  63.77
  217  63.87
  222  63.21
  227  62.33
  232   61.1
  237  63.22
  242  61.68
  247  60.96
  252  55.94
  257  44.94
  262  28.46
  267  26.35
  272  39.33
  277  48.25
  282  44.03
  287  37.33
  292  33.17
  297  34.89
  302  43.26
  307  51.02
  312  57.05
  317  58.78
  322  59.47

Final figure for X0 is -0.33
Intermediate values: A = 3.64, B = 3.97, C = 3.84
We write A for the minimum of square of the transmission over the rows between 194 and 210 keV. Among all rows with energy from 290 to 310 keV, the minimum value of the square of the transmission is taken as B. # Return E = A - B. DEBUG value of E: 2413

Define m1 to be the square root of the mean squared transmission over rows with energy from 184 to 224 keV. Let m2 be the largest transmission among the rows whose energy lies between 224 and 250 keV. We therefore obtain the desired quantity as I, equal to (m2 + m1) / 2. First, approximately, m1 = 60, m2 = 63.22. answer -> 62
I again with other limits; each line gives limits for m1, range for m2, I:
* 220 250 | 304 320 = 60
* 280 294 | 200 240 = 51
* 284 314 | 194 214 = 54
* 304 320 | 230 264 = 59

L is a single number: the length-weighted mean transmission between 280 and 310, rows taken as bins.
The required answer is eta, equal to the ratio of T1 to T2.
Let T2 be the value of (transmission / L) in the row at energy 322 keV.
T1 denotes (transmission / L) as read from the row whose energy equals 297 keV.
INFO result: 0.59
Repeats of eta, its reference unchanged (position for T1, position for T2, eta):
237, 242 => 1.02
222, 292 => 1.91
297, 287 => 0.93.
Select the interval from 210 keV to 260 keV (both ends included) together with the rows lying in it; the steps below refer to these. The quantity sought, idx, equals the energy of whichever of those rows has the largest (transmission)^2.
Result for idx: 217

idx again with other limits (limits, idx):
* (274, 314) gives 312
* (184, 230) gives 217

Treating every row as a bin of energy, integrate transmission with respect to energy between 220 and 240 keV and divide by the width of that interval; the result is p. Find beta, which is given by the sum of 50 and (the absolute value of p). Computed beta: 112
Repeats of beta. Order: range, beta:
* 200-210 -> 112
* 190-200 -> 107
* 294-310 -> 93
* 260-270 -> 78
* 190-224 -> 111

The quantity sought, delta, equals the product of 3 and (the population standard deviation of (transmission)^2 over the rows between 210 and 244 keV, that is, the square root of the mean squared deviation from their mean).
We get 369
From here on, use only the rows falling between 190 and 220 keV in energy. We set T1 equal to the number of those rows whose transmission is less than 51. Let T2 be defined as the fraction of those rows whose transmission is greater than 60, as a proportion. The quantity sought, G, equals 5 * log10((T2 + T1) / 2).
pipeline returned -2.4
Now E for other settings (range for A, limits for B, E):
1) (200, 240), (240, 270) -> 3039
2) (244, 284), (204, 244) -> -3039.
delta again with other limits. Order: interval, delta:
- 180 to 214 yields 1866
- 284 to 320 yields 2718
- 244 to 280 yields 3135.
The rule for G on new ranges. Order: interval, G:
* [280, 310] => 2.0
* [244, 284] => 2.4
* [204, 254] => -1.7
